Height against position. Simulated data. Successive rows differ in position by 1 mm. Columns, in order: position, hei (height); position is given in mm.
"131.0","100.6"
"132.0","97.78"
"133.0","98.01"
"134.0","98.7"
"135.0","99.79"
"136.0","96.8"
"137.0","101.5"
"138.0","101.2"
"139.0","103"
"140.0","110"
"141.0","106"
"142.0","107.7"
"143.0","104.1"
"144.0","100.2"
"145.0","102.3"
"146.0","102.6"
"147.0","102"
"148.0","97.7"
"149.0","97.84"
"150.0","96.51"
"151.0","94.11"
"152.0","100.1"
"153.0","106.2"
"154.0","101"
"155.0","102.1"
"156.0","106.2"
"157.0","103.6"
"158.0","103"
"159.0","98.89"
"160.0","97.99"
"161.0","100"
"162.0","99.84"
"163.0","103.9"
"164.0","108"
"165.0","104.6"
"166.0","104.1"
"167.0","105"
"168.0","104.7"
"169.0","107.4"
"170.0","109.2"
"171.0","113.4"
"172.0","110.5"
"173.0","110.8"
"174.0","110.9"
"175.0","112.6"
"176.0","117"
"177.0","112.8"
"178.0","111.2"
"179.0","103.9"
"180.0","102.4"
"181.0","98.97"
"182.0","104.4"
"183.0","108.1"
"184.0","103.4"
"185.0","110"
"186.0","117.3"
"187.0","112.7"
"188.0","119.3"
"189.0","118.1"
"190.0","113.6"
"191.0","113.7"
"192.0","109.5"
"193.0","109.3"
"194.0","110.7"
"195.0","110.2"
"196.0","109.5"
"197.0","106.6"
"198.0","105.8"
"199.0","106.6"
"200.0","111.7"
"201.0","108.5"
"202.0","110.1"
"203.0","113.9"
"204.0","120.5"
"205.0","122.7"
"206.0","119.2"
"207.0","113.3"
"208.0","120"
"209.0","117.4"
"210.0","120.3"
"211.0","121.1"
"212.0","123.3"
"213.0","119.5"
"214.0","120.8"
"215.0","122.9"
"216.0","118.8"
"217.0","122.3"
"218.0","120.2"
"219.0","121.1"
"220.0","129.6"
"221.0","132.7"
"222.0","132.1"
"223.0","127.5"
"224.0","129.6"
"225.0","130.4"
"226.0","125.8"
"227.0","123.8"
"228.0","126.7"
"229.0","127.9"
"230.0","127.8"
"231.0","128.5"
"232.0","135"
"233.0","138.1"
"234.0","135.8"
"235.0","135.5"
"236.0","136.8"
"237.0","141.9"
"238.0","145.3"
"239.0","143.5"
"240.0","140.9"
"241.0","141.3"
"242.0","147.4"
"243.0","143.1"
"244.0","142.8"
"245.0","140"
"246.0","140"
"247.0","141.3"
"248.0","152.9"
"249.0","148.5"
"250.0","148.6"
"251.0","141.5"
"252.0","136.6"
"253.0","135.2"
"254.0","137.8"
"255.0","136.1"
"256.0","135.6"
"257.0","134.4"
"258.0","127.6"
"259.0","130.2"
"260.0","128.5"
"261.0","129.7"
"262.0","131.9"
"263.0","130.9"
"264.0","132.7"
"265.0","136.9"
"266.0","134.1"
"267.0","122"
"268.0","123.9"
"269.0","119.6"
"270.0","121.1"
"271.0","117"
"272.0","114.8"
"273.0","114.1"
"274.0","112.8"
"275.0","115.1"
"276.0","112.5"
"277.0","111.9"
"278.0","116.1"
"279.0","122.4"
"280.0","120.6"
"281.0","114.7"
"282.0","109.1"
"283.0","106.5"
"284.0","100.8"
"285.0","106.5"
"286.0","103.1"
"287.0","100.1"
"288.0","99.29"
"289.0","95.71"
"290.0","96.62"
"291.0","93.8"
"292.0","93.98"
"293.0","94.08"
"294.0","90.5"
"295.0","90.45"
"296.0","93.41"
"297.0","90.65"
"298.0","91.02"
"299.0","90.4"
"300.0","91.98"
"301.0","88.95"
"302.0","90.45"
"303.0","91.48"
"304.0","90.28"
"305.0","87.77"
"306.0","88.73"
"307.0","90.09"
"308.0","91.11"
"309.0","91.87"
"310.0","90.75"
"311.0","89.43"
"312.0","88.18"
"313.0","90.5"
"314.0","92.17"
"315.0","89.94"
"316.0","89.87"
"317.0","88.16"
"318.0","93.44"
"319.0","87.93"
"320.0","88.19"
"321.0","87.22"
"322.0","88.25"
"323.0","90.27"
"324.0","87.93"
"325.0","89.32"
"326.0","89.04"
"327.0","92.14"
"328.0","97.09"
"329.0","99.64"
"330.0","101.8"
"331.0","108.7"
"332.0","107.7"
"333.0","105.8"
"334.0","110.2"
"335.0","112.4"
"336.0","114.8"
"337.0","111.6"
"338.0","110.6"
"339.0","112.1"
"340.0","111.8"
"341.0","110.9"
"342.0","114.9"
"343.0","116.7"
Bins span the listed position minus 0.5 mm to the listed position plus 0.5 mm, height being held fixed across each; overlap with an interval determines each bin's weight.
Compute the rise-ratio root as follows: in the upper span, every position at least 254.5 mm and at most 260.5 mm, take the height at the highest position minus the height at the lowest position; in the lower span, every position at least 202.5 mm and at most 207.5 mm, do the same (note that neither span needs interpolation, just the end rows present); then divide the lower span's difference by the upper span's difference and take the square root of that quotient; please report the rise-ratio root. 0.28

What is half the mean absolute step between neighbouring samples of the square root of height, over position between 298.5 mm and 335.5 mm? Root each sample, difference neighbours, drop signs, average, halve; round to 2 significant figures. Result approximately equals 0.054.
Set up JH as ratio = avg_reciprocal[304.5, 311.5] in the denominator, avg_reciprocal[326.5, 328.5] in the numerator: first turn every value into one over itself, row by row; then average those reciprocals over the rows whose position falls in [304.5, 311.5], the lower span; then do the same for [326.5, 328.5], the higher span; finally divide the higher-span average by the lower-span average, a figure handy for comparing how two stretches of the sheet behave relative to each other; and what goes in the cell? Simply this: 0.95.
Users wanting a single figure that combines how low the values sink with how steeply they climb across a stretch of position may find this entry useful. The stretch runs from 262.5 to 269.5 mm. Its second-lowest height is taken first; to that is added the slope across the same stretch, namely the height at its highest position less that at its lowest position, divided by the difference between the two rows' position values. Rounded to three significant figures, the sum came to 120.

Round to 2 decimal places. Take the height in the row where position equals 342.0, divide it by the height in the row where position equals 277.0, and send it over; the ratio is 1.03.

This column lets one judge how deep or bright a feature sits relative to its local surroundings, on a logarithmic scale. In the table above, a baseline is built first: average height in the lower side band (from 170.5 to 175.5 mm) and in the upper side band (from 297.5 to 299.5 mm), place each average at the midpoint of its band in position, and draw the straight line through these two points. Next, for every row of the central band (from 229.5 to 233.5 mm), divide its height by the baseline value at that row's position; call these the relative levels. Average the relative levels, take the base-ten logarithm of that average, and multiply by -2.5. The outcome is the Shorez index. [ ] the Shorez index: -0.28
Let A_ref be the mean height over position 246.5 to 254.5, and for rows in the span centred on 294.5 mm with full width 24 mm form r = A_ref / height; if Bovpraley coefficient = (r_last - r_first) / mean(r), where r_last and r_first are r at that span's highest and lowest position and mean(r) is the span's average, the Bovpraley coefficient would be 0.18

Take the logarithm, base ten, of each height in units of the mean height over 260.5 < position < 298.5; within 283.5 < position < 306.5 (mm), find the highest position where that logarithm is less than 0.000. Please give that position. 306.0 mm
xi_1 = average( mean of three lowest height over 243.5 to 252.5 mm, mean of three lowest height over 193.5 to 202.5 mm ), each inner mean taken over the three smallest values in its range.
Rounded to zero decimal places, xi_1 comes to 123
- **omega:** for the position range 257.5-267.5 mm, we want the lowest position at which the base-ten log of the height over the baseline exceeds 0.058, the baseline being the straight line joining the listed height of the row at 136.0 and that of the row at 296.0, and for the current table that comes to 258.0 mm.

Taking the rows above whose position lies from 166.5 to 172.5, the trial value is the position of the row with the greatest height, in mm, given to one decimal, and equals 171.0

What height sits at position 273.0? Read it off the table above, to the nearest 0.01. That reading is 114.10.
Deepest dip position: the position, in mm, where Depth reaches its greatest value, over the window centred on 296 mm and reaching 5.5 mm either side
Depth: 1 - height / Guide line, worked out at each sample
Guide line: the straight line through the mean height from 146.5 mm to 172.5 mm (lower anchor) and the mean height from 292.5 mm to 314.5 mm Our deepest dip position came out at 301.0 mm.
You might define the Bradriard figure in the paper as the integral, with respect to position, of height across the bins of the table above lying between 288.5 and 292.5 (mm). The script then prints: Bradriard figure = 380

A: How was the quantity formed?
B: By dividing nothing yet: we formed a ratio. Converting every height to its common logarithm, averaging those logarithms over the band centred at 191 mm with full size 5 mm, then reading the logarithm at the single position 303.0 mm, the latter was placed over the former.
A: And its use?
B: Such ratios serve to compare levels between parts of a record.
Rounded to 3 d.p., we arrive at 0.956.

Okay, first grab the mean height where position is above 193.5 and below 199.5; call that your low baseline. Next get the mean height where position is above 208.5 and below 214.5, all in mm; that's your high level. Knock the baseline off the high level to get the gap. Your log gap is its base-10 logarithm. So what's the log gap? 1.09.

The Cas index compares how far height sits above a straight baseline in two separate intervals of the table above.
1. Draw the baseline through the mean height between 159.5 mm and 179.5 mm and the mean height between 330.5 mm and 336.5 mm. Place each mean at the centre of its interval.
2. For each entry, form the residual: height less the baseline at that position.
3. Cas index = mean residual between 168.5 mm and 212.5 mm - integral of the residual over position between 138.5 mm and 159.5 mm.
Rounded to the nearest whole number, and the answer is 108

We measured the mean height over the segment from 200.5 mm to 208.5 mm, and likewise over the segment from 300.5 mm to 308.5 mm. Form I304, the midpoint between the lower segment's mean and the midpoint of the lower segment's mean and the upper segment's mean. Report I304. 109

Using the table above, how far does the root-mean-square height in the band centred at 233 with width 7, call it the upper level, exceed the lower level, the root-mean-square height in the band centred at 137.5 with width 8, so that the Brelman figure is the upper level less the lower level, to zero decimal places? 32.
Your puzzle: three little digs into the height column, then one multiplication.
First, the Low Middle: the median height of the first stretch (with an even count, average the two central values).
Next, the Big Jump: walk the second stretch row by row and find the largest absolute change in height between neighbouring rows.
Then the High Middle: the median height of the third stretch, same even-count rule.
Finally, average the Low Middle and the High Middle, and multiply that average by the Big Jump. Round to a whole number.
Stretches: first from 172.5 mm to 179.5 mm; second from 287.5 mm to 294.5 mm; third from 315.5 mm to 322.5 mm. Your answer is 357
